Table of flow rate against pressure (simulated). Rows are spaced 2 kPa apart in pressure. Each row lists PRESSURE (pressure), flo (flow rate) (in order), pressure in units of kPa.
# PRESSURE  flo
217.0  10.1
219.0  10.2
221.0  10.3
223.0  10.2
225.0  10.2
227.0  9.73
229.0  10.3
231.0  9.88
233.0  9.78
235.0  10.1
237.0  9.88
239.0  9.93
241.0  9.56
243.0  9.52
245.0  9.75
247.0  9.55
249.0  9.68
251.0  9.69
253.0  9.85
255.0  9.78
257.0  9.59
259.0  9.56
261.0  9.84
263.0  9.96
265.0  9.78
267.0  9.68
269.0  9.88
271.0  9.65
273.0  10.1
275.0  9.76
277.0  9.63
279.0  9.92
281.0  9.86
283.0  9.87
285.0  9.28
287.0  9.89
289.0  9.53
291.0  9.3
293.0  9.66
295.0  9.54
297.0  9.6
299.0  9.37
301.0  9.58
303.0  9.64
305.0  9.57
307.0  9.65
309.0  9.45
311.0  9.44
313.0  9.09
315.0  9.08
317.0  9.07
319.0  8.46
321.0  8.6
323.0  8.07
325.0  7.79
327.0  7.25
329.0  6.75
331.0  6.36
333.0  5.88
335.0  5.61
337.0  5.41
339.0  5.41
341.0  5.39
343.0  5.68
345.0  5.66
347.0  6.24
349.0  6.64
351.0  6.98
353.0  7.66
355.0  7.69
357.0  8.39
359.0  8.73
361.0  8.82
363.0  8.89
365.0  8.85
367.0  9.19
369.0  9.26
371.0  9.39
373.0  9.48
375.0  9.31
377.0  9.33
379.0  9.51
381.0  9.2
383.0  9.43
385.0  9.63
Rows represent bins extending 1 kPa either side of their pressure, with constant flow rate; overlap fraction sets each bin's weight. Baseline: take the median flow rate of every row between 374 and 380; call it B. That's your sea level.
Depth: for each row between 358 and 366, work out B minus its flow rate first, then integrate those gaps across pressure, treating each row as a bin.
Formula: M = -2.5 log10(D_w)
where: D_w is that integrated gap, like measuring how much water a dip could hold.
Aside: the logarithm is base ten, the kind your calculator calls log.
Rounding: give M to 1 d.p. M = -1.5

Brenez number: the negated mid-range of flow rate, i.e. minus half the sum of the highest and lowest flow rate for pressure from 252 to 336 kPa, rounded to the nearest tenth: -7.9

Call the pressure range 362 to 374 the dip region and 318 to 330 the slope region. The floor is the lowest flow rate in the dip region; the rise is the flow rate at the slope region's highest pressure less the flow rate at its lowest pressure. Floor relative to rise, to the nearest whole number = -5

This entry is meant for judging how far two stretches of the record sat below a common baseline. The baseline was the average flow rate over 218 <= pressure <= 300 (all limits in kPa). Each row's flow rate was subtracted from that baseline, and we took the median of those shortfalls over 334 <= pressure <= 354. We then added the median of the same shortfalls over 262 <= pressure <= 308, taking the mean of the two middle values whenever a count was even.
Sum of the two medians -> 4.2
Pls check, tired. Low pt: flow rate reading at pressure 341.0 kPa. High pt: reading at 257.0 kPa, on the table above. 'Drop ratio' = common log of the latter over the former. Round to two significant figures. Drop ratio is 0.25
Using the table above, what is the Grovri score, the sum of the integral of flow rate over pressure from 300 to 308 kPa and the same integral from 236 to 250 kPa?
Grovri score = 213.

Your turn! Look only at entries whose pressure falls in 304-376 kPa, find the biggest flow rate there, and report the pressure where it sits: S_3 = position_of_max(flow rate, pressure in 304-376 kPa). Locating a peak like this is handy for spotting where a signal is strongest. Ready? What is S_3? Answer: 307.0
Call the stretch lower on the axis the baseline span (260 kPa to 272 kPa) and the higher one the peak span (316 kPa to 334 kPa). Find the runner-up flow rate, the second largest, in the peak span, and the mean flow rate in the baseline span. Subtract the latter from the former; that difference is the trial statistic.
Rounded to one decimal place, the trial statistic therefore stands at -1.2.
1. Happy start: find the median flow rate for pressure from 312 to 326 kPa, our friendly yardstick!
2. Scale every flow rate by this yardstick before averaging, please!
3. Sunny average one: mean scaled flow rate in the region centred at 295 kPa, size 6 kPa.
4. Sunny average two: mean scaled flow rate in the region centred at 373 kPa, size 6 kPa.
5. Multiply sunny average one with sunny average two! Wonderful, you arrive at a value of 1.22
